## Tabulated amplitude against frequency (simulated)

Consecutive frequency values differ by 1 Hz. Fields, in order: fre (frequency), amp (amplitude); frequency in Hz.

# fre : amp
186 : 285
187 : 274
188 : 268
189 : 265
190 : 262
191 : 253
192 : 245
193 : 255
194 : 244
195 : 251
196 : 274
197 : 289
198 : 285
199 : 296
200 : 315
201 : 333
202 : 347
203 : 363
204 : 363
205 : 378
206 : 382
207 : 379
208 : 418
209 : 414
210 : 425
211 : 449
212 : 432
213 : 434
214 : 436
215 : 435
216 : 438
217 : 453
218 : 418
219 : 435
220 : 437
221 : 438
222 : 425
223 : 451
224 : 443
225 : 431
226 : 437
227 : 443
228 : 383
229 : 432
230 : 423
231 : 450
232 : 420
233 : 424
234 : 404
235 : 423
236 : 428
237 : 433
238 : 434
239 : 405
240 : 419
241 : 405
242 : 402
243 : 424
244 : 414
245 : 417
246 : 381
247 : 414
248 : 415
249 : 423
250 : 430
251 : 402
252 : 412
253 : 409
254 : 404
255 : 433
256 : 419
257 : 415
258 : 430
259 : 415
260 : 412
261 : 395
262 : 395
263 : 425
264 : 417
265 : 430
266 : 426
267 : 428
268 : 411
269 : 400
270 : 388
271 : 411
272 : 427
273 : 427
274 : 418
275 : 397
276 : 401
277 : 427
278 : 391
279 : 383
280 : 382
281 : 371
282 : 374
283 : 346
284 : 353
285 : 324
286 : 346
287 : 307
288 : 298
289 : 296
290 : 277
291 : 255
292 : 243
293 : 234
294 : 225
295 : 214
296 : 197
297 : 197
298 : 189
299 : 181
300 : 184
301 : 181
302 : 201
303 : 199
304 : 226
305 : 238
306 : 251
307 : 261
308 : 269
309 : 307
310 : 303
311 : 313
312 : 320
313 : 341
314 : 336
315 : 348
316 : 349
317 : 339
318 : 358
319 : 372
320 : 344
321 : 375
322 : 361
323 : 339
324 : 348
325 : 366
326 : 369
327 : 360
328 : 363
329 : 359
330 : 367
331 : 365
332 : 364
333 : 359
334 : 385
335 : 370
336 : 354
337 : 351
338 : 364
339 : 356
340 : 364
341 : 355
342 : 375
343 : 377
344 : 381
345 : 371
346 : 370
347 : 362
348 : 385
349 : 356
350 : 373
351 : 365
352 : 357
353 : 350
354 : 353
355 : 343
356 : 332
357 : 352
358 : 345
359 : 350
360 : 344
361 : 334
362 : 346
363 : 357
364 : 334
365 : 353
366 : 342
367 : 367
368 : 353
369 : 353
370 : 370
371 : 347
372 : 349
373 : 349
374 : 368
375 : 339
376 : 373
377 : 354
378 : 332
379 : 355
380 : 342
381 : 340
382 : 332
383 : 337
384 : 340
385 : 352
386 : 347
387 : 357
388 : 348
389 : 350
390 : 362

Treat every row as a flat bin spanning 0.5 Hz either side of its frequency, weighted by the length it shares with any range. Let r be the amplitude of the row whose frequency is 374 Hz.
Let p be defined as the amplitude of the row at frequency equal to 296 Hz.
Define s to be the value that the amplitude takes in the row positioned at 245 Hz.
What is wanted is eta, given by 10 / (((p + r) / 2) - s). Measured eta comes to -0.07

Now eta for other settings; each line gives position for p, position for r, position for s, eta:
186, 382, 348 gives -0.13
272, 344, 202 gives 0.18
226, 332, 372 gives 0.19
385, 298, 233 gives -0.07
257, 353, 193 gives 0.08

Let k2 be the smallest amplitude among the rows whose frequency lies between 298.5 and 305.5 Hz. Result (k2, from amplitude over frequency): 181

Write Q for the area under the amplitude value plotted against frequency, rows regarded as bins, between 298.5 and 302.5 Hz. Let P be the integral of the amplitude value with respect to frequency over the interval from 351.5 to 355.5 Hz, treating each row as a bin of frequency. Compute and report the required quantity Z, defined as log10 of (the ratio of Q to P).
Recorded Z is -0.274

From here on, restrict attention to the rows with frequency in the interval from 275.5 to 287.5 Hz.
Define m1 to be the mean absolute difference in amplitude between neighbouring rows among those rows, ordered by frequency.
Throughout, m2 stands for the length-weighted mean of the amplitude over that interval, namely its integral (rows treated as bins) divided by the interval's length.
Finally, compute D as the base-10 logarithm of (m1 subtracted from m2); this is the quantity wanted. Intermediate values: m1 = 19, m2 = 367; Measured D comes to 2.54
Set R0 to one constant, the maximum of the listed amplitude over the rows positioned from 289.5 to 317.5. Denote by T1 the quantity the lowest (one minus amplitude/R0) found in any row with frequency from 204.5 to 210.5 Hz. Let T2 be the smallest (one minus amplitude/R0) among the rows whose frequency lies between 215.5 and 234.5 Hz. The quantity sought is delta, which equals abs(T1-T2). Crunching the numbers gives 0.08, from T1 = -0.22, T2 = -0.30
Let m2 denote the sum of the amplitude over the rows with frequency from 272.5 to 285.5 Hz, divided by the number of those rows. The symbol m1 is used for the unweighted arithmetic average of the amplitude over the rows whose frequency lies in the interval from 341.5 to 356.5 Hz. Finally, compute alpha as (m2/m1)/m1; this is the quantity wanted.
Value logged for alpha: 0.0029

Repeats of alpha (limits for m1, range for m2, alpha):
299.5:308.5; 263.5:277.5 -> 0.0083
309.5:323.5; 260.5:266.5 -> 0.0035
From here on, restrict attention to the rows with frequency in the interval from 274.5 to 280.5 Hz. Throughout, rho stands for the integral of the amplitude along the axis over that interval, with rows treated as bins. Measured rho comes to 2381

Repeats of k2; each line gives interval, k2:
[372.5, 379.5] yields 332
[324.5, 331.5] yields 359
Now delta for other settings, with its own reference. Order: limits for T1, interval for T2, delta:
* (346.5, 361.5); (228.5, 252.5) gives 0.19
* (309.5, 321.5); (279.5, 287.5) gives 0.02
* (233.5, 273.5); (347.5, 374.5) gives 0.14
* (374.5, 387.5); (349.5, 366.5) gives 0.00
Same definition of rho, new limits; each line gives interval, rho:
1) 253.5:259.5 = 2516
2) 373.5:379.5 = 2121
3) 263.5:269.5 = 2512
